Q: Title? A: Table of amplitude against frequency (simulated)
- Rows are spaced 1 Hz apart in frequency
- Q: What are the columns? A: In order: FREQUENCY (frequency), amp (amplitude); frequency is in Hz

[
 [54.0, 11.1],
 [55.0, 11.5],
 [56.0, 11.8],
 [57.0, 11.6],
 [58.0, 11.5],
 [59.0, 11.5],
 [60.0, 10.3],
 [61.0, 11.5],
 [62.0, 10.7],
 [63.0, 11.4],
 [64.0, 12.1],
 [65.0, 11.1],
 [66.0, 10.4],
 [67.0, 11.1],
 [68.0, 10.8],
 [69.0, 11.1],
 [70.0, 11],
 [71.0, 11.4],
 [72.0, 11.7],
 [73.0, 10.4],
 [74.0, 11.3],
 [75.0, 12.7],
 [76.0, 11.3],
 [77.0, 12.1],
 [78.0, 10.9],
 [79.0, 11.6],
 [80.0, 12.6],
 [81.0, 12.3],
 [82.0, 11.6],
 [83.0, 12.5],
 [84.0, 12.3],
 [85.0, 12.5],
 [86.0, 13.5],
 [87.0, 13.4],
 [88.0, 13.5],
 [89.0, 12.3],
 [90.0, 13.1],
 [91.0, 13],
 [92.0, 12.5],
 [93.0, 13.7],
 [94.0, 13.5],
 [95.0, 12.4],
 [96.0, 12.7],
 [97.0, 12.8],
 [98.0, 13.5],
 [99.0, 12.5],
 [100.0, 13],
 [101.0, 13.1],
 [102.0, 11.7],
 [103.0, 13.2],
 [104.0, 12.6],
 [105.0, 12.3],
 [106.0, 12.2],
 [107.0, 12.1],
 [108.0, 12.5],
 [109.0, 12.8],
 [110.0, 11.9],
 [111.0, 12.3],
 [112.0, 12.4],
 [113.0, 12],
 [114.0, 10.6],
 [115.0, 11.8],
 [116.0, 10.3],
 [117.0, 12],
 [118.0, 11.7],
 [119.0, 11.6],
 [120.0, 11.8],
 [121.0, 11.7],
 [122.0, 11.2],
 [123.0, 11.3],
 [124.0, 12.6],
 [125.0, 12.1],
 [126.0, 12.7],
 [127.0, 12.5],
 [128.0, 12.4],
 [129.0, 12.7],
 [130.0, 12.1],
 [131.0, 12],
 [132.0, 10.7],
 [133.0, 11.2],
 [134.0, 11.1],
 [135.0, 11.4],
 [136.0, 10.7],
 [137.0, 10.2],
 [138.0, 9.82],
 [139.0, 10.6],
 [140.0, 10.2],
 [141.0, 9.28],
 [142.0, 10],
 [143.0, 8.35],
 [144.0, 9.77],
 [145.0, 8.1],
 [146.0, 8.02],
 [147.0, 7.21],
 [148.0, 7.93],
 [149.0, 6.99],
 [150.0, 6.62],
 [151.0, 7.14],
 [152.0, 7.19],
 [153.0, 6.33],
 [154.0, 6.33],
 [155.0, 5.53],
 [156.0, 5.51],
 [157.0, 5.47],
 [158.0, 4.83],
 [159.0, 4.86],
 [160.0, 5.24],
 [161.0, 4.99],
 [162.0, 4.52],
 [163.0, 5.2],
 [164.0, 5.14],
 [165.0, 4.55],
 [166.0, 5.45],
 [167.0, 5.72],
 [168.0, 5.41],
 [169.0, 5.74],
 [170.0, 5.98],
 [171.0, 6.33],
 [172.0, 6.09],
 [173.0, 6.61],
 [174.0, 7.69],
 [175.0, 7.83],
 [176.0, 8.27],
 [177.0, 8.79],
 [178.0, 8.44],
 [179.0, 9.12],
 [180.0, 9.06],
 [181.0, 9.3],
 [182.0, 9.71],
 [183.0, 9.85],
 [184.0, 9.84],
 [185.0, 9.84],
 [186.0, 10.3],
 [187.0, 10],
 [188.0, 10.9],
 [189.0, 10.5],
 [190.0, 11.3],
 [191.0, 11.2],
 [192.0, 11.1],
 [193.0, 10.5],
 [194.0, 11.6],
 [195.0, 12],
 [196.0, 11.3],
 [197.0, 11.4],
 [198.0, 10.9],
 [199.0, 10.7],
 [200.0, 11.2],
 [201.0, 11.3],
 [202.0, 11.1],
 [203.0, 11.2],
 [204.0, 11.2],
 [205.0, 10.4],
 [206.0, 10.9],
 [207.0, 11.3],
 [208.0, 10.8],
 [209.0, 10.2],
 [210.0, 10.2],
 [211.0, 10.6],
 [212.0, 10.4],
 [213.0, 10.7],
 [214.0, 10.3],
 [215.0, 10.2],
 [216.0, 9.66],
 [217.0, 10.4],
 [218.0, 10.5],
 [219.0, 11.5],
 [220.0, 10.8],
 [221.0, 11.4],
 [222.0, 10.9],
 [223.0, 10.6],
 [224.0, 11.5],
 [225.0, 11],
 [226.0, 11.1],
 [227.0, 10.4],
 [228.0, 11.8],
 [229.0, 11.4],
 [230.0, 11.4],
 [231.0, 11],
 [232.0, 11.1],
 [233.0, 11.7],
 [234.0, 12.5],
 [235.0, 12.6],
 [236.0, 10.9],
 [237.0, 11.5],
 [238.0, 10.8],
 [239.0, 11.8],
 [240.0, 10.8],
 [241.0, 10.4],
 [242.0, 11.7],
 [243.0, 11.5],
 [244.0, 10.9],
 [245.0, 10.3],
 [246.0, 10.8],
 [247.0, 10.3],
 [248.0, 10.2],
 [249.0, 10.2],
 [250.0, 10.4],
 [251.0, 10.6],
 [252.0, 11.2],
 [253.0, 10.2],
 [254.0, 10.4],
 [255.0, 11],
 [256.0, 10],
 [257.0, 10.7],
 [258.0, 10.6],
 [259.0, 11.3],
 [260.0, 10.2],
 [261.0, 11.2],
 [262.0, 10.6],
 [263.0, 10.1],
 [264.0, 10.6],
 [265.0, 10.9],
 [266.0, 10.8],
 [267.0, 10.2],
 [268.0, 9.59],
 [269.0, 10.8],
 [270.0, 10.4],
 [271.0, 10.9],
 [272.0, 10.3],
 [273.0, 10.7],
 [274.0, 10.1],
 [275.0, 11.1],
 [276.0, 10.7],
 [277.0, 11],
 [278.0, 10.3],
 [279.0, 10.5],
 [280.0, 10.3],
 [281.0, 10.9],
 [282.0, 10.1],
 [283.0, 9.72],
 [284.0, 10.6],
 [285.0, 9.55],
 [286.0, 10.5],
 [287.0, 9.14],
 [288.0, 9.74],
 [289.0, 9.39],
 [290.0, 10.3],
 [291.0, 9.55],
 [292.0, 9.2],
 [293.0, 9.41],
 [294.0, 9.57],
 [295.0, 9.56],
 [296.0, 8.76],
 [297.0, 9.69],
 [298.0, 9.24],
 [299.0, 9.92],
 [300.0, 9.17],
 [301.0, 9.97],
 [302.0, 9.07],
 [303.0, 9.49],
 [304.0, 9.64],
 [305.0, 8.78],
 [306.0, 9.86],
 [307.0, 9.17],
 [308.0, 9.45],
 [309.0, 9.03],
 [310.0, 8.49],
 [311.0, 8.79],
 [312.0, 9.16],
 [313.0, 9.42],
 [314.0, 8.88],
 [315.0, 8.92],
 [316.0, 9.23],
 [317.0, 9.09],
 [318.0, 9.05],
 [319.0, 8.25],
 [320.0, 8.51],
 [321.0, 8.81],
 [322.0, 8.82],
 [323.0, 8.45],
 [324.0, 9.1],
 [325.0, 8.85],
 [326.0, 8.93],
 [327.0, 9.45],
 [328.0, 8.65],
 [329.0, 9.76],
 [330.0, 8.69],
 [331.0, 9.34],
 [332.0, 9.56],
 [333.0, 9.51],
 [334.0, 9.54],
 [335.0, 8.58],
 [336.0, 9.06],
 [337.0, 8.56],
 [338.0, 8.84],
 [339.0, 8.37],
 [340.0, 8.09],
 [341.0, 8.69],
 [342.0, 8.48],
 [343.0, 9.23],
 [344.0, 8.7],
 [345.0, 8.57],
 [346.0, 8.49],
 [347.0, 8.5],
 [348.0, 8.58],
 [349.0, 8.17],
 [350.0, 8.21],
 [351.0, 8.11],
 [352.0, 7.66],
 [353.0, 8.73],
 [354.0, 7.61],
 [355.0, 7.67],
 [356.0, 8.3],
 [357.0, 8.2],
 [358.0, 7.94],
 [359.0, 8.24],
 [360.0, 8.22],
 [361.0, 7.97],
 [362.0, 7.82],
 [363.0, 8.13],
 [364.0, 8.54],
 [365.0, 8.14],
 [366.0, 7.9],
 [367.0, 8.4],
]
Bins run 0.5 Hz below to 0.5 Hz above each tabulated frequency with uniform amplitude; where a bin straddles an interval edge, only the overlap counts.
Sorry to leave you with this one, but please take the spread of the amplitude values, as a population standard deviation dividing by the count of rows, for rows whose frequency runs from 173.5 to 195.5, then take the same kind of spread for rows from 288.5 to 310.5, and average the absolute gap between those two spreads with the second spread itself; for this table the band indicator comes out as 0.60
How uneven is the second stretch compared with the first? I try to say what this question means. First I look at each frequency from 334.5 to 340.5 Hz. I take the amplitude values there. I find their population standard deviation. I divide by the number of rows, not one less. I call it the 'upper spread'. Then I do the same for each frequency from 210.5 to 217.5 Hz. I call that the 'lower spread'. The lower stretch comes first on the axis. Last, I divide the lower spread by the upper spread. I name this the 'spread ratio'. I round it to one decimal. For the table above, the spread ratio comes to 1.0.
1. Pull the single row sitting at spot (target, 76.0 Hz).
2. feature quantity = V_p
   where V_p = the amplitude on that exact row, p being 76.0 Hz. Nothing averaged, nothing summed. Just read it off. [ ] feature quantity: 11.3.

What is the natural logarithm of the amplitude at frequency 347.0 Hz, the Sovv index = 2.14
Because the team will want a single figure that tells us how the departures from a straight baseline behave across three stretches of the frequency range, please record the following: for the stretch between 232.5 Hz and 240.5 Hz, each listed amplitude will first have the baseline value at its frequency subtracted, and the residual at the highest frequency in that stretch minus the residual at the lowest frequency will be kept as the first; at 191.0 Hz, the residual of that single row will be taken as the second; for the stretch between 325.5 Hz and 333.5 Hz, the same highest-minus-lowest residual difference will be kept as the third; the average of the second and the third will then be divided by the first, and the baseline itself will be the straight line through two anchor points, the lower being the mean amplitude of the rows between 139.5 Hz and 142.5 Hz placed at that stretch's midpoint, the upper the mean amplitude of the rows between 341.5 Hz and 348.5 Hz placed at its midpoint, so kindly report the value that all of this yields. -1.3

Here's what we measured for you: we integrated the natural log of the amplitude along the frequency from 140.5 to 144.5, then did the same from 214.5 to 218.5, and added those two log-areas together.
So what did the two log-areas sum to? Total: 18.2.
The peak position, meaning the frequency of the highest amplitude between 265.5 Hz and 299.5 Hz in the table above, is 275.0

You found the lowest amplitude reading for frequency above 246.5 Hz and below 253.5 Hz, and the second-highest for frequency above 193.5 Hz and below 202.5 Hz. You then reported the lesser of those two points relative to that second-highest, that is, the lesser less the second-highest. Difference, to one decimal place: -1.4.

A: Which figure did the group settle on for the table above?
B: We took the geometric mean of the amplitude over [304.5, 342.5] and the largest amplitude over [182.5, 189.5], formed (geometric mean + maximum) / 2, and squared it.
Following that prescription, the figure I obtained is 98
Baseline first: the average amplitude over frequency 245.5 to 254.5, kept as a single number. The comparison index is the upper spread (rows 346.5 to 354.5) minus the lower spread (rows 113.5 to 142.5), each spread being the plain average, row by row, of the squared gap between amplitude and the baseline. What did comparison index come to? 3.8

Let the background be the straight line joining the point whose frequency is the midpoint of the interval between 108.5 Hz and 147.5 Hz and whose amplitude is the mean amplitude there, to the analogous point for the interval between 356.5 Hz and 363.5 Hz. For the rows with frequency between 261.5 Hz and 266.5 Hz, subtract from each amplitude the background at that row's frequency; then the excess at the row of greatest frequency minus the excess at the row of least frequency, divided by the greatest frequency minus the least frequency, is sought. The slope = 0.063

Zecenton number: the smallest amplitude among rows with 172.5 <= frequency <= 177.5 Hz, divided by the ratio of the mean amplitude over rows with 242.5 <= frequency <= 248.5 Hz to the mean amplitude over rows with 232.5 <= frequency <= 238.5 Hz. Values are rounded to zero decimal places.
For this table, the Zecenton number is 7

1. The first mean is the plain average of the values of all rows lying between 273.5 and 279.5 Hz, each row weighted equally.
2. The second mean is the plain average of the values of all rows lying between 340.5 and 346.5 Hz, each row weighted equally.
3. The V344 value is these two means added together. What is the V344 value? 19.3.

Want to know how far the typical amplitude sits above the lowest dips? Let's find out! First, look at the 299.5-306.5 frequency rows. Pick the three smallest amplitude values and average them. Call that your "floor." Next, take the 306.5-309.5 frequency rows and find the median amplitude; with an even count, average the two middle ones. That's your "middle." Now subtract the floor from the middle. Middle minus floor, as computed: 0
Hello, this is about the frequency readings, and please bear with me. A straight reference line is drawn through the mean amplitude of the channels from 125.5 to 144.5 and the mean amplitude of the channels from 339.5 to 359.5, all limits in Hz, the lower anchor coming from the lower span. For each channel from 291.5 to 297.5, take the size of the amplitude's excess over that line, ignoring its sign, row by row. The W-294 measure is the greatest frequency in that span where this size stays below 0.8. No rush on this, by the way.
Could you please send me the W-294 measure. 297.0 Hz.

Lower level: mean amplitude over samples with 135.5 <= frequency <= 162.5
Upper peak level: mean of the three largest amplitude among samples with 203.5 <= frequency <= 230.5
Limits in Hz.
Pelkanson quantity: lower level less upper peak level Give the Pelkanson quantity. -4.1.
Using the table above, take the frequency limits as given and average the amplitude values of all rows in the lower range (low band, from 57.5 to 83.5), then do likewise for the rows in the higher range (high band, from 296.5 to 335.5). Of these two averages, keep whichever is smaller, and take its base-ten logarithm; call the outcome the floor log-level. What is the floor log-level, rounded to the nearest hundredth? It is 0.96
